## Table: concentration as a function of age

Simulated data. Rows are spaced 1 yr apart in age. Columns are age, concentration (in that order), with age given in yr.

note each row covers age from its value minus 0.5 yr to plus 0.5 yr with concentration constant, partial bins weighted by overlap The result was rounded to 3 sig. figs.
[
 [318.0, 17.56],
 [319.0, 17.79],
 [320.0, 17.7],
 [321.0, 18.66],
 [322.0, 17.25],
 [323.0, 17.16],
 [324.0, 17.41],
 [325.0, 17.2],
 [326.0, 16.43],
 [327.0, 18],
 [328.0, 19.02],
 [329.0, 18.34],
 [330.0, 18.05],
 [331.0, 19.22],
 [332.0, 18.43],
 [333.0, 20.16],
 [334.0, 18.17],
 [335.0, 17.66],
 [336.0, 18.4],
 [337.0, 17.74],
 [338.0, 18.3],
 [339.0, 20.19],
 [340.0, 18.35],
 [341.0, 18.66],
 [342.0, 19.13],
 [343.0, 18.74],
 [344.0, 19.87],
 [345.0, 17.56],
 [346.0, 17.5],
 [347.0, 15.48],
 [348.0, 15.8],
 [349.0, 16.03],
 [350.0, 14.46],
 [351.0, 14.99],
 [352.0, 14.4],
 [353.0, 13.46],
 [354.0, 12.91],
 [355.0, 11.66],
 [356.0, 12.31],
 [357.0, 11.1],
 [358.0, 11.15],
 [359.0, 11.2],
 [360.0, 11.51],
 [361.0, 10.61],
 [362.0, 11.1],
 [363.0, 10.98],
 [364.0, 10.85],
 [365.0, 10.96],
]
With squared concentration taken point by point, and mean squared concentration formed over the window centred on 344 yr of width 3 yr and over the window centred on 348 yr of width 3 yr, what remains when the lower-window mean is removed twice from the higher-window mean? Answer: -454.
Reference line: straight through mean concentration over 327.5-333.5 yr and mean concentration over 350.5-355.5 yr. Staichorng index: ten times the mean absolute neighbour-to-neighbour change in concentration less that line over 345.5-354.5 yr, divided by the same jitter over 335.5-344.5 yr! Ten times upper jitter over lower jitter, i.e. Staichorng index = 8.1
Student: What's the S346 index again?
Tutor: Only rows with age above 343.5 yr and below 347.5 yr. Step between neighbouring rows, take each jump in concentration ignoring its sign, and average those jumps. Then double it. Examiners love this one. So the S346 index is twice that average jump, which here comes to 2.9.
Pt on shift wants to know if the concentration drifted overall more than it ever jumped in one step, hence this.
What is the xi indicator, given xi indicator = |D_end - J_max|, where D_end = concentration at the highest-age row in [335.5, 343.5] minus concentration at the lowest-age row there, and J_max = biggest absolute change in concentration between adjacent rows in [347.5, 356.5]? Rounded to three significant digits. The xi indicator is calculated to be 1.23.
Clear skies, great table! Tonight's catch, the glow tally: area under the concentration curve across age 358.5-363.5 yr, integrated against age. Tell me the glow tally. 55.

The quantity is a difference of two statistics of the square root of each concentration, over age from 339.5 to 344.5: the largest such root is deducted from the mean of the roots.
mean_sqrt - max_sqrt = -0.10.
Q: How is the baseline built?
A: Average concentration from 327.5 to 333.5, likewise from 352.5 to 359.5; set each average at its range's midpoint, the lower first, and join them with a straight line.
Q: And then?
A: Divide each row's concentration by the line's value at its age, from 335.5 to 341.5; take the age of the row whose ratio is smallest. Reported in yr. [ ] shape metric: 337.0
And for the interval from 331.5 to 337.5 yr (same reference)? 332.0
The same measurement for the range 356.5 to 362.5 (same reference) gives 357.0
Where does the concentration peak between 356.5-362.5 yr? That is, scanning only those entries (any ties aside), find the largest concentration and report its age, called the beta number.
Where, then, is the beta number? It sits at 360.0 yr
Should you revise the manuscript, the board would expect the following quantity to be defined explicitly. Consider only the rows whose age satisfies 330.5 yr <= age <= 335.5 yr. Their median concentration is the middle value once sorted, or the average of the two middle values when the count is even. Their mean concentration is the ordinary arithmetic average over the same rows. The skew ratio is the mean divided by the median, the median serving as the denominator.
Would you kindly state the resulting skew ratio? 1.02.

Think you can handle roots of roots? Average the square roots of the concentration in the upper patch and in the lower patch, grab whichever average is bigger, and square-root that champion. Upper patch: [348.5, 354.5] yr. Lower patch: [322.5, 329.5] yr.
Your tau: 2.05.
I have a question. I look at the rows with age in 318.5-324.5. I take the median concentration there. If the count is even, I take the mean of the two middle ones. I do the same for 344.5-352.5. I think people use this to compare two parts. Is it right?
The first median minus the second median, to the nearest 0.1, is 1.9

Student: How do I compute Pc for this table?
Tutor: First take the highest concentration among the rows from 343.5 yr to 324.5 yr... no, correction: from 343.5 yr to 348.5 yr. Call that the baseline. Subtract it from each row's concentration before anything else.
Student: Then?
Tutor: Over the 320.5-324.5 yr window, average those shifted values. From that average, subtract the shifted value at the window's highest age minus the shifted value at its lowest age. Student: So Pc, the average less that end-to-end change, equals -1.0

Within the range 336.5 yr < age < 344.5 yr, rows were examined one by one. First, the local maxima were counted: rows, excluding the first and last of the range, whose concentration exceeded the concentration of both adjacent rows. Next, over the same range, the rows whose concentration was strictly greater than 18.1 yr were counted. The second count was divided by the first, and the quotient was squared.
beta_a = 12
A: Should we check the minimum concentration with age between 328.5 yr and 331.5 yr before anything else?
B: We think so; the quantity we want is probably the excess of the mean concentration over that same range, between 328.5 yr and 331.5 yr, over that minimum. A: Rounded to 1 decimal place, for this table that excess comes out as 0.5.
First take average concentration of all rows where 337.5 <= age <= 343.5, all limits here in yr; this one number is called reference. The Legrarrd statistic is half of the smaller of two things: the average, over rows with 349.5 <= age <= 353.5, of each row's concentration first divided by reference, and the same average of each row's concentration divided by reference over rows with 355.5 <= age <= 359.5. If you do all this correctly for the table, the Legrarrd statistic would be 0.30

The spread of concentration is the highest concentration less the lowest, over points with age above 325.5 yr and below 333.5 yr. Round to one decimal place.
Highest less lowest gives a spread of 3.7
